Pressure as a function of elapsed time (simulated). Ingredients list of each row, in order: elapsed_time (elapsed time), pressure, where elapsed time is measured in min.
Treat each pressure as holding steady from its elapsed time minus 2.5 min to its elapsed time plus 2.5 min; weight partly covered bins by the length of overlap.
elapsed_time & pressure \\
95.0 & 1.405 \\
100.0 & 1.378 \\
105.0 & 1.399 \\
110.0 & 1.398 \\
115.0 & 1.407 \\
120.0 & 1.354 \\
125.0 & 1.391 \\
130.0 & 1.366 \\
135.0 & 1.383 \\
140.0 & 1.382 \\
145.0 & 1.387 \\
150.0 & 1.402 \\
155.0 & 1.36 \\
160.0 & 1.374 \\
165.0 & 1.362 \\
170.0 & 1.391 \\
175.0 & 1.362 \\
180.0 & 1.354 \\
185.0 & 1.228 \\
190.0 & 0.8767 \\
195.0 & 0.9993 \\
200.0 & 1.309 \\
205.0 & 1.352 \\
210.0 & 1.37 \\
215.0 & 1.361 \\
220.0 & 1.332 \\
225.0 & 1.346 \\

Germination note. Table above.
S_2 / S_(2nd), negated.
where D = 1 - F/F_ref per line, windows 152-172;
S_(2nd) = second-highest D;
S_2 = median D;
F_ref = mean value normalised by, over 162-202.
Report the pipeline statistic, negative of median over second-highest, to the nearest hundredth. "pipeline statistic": -1.05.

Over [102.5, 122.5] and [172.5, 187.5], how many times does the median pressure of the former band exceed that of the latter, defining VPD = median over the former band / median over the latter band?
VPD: 1.03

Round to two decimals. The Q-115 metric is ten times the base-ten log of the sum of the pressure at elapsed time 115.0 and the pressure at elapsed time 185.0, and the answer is 4.21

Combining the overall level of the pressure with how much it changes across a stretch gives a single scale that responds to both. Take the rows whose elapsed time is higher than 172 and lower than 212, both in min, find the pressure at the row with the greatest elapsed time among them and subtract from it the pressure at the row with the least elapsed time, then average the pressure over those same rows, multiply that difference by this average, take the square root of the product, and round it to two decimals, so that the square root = 0.10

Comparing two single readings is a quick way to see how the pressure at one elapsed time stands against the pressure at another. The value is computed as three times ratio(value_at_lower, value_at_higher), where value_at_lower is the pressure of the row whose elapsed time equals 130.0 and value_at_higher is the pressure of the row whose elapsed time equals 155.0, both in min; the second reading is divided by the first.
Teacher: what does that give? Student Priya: 2.99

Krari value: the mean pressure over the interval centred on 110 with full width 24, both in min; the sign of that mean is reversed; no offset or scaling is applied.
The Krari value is -1.39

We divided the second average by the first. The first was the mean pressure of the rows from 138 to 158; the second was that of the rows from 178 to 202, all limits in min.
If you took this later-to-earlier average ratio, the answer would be 0.83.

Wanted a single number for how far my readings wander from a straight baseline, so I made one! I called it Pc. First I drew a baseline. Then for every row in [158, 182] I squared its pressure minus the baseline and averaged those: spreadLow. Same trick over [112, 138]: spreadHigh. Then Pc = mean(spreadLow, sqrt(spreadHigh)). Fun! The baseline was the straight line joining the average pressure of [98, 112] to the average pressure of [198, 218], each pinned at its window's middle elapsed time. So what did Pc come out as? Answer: 0.009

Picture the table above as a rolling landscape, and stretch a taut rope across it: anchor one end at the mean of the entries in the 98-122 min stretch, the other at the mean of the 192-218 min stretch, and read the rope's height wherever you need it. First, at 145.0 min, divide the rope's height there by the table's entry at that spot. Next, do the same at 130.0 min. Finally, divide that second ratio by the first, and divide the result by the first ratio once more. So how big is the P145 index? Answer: 1.06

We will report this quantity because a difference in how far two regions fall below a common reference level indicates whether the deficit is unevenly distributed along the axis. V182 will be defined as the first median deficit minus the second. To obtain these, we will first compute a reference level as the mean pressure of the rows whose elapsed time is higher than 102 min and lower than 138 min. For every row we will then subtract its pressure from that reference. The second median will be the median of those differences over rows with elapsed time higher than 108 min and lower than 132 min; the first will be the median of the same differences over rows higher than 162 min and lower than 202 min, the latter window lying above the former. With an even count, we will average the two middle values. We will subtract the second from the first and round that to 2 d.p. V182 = 0.06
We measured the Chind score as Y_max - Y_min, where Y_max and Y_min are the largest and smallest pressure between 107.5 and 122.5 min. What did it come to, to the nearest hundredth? 0.05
